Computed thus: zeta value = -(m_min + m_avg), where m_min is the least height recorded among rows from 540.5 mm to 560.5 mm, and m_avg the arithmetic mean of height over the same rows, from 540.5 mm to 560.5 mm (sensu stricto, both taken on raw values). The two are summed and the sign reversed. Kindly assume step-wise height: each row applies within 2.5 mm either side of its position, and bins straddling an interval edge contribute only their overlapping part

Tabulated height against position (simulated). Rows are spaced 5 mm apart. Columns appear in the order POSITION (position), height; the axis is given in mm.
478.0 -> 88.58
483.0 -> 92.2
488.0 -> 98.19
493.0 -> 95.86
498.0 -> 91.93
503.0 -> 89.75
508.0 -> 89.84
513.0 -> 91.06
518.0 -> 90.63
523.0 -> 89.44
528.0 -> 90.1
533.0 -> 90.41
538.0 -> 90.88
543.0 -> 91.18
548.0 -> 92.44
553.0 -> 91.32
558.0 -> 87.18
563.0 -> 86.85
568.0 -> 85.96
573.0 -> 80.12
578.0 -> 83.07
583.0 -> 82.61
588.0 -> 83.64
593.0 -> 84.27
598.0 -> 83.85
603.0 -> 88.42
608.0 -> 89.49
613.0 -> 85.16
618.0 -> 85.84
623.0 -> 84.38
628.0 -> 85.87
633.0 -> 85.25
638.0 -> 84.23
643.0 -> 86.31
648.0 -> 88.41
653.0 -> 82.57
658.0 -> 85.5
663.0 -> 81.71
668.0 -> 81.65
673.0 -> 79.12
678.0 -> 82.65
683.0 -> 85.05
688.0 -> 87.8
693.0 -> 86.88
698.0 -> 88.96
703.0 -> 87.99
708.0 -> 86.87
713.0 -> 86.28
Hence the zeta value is -178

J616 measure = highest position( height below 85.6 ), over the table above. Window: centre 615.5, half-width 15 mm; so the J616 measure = 623.0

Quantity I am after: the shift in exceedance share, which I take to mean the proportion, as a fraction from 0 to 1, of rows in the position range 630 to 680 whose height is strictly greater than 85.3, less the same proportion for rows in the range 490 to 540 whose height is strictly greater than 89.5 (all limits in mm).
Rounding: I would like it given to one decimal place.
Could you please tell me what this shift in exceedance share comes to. -0.6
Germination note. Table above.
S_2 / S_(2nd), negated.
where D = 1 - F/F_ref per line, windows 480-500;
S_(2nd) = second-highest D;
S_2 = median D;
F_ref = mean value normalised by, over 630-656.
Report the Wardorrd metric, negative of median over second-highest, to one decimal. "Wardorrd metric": -1.3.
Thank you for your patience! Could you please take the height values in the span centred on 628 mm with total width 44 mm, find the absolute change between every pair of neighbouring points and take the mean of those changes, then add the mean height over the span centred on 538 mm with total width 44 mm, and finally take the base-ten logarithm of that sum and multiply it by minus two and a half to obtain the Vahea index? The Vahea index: -4.911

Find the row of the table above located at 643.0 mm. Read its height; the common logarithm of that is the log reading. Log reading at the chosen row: 1.94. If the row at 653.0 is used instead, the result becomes 1.92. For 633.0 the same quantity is 1.93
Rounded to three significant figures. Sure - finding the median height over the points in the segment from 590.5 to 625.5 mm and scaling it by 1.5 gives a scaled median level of 128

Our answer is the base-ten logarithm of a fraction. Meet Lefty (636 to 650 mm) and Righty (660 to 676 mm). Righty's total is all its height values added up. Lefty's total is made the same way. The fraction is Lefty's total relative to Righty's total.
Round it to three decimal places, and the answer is 0.029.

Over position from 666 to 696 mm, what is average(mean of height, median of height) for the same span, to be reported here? 83.9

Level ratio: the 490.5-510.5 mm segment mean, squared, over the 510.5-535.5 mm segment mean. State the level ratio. 93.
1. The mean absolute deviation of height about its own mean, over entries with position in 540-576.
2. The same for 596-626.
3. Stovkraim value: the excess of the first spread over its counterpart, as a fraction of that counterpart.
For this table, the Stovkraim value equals 0.8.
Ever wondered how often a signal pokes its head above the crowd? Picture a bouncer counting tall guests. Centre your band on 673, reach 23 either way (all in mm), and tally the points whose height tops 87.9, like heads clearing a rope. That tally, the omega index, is 0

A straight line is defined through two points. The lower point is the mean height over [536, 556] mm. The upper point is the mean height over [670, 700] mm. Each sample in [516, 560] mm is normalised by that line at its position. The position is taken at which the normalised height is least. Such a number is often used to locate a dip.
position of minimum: 558.0 mm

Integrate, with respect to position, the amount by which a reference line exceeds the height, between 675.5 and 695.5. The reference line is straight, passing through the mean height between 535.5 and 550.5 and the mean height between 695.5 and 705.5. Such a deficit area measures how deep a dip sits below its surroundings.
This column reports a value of 63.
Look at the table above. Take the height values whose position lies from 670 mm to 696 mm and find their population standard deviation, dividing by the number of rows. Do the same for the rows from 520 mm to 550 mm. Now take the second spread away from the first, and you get 2.2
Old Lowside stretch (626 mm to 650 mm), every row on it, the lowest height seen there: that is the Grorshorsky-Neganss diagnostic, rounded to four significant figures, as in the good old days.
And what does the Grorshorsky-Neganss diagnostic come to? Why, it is 84.23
